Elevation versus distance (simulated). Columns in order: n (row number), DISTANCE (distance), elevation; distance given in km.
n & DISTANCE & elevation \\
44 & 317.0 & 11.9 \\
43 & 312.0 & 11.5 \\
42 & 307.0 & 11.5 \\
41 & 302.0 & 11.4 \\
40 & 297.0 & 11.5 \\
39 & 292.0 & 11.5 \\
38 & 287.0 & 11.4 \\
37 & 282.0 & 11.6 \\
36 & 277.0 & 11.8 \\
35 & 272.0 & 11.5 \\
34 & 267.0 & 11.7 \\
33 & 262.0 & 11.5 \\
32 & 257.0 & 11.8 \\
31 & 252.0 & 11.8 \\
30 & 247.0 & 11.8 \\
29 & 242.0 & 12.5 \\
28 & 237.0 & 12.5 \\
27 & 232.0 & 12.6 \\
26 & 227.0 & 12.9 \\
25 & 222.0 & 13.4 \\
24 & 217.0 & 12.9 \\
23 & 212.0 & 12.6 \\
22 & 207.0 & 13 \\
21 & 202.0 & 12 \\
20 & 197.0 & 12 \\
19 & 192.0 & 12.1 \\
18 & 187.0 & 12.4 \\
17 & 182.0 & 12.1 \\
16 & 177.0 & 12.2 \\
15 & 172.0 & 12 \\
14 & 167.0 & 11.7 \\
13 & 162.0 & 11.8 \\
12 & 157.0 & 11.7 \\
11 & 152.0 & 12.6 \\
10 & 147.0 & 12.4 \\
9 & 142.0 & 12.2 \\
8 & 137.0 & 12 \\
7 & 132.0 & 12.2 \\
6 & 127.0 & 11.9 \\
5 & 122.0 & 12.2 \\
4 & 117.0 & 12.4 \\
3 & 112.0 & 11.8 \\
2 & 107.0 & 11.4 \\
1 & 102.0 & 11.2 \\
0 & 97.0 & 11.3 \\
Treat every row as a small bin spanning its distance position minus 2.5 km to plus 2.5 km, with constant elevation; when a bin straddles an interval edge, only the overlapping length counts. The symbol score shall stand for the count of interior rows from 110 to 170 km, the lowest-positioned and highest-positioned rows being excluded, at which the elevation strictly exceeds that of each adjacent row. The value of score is 4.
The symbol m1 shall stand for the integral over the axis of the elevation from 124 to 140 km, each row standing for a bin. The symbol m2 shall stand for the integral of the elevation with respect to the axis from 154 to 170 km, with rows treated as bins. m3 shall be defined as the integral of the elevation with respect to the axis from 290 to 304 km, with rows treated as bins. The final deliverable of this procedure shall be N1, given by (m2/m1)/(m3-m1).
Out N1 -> -0.03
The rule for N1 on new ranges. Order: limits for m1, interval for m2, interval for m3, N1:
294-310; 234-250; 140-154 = -0.11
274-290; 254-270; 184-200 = 0.11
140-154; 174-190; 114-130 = 0.05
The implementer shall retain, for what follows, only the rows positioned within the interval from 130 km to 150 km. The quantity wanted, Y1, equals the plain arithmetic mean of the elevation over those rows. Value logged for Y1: 12.2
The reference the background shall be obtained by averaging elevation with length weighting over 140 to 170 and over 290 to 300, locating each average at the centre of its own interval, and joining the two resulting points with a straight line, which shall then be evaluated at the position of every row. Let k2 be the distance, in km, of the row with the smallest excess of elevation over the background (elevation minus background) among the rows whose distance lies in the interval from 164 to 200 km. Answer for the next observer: 167.0 km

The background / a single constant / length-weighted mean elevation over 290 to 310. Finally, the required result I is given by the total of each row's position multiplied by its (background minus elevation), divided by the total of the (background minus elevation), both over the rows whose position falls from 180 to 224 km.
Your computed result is 206.7 km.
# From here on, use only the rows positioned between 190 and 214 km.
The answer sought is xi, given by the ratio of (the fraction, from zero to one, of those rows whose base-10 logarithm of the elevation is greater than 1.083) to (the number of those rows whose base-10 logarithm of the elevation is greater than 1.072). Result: 0.08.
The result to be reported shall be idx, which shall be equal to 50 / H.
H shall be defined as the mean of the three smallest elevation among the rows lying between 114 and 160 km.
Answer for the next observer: 4.21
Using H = 11.9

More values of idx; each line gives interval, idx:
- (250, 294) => 4.36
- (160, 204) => 4.23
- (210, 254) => 4.16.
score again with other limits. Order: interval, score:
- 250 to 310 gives 2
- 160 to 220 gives 3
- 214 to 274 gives 2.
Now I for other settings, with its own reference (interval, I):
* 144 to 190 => 166.7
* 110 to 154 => 134.6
